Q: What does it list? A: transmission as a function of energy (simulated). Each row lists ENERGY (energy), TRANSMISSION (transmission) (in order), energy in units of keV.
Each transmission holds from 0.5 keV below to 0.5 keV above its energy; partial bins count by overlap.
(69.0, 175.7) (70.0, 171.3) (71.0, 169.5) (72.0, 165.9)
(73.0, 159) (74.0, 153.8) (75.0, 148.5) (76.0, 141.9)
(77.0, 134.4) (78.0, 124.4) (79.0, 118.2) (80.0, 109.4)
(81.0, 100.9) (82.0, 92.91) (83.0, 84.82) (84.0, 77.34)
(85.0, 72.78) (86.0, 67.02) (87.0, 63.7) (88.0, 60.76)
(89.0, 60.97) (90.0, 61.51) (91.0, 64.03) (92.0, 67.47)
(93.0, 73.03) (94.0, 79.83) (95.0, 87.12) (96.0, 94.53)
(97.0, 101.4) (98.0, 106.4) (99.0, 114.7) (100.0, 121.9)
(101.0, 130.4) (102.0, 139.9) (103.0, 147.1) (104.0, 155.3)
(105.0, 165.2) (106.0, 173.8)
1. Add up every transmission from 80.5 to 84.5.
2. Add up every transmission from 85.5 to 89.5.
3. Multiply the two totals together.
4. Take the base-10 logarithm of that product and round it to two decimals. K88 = 4.95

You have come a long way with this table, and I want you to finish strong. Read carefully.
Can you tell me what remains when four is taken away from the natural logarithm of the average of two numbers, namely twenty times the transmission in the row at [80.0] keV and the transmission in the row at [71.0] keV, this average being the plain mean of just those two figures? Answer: 3.1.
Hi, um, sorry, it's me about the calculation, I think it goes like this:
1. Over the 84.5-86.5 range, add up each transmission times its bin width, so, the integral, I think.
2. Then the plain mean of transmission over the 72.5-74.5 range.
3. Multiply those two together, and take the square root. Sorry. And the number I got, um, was 148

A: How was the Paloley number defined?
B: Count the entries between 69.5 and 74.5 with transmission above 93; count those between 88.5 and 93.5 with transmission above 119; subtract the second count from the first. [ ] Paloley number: 5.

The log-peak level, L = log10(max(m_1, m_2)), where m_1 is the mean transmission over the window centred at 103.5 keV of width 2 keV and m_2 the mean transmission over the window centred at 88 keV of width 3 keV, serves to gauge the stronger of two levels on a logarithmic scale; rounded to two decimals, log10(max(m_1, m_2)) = 2.18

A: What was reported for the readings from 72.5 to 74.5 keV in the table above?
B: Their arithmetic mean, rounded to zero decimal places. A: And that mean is 156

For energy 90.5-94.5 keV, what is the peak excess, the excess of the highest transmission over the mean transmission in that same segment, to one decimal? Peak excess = 8.7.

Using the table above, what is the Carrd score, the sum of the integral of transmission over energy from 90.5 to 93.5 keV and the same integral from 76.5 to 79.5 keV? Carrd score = 582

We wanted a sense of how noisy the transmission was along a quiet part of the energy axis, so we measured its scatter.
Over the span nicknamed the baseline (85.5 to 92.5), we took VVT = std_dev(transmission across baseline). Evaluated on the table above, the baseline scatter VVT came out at 3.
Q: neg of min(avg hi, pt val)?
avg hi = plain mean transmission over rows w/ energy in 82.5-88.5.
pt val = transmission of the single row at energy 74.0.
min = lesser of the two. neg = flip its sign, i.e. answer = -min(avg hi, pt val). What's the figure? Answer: -71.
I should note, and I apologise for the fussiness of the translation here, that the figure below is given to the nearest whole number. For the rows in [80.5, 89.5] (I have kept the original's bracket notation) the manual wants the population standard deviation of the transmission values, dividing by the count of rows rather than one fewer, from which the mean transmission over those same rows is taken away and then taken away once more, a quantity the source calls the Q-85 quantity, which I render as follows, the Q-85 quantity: -138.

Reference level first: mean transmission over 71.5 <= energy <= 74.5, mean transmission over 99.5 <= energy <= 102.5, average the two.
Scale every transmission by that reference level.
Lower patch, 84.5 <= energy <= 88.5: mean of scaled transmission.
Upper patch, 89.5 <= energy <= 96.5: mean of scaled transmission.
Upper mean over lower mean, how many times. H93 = 1.14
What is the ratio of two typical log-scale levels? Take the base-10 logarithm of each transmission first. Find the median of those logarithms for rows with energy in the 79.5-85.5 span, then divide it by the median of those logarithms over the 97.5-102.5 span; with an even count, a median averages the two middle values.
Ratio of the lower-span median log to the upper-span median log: 0.93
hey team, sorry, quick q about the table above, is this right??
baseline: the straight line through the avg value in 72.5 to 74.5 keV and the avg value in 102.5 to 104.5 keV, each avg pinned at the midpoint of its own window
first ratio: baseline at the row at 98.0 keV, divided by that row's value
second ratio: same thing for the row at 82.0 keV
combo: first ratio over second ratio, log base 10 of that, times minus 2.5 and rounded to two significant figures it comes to 0.17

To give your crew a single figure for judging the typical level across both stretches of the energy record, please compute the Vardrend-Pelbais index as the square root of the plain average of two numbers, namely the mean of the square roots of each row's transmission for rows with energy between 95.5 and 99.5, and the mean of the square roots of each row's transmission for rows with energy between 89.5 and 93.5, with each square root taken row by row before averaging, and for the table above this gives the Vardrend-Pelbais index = 3.03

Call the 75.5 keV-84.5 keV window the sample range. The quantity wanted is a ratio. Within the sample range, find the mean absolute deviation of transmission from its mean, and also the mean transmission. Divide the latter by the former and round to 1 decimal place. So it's 6.0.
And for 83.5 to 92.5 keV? 15.0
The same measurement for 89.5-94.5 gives 11.9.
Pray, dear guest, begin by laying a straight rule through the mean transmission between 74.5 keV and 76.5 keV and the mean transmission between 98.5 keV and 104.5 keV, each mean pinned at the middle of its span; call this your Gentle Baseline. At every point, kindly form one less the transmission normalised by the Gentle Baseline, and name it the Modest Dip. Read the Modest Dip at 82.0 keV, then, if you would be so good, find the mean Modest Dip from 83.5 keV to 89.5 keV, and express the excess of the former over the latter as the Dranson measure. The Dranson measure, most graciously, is -0.18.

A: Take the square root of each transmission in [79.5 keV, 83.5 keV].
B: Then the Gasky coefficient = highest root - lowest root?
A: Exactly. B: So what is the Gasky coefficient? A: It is 1.25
